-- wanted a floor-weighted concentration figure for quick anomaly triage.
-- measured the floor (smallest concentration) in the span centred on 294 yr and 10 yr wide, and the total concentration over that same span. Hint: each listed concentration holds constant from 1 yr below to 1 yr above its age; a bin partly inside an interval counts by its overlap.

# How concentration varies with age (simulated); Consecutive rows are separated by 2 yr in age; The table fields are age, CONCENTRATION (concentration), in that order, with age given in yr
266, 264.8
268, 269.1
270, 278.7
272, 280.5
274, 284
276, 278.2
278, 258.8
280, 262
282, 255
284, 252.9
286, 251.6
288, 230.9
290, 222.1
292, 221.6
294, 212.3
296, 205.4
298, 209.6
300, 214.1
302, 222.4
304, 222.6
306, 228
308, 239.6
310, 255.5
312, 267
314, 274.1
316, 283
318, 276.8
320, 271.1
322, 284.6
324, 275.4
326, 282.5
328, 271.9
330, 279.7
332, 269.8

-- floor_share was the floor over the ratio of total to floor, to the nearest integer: 39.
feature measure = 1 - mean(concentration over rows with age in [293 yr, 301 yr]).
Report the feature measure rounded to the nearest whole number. -209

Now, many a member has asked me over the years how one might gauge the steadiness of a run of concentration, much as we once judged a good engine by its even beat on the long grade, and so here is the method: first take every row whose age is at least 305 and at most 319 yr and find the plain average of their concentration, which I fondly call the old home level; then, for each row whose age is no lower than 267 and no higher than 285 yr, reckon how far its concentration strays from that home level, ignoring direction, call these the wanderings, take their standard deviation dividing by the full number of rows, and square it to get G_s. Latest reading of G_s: 61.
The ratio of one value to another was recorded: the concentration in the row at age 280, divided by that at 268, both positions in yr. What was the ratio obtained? 0.97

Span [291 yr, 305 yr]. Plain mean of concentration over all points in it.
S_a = 215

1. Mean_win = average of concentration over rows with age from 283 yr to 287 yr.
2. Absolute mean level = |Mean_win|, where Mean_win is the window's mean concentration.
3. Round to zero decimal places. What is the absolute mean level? 252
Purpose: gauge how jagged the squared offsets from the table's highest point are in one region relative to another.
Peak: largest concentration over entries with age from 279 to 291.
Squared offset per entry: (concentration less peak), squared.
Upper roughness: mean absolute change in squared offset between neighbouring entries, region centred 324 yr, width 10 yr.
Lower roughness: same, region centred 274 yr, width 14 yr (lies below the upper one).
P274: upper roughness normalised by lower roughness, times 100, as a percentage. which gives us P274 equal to 216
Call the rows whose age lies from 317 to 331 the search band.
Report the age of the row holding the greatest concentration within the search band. 322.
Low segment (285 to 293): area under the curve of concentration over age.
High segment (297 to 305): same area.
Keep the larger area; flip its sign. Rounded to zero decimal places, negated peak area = -1852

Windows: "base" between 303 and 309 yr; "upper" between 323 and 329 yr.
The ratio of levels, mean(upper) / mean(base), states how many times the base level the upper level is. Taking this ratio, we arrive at 1.20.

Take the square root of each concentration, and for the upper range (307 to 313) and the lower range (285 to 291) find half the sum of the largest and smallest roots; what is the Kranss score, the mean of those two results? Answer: 15.6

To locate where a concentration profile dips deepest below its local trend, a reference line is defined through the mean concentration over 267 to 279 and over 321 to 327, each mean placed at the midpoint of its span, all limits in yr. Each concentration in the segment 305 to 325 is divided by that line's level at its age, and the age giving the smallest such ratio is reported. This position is 306 yr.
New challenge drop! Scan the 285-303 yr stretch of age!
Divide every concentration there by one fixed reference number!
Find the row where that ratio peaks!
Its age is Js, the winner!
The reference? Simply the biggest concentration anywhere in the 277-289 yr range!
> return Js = 286 yr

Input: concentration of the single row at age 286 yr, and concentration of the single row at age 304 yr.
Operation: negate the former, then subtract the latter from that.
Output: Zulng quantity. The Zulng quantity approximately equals -474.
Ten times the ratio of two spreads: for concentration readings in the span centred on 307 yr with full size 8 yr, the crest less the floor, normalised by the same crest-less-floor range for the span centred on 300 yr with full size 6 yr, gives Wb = 26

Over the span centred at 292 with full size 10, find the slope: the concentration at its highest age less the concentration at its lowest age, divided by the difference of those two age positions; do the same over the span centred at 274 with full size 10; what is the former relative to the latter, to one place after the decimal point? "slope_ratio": 1.3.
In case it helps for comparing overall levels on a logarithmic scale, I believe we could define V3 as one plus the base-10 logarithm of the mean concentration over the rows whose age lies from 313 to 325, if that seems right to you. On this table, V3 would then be 3.44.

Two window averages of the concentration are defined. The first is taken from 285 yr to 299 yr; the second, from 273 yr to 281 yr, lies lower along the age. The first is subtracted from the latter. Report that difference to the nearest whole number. 49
